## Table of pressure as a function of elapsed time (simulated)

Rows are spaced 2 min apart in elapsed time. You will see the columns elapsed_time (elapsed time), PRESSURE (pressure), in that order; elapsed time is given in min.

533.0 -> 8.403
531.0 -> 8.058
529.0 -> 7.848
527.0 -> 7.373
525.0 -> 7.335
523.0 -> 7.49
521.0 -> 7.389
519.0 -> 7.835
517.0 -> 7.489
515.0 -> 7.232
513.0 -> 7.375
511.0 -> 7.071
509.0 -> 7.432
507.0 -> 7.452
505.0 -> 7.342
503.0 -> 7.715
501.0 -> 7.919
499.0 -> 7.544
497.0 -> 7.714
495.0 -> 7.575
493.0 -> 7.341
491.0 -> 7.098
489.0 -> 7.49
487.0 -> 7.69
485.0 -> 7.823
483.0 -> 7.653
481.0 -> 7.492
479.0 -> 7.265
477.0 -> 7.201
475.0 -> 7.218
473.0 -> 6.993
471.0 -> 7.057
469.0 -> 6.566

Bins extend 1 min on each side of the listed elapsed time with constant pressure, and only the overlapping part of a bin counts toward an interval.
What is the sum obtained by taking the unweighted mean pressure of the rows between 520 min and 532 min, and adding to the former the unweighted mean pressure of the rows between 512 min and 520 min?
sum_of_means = 15.06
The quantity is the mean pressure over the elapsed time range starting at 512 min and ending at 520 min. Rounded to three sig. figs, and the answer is 7.48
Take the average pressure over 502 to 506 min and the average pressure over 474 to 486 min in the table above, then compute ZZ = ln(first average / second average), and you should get 0.012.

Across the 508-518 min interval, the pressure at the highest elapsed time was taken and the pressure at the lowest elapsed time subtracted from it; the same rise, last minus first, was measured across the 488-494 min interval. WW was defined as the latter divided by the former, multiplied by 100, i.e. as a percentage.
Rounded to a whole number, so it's -261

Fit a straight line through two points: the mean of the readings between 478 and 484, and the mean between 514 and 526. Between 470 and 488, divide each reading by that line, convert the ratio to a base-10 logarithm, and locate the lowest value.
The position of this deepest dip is 473.0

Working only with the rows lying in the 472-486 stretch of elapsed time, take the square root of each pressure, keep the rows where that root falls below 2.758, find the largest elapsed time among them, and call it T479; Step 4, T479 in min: 481.0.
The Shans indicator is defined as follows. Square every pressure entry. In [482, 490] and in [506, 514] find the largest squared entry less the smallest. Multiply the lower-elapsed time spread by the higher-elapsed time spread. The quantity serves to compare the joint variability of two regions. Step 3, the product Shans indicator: 28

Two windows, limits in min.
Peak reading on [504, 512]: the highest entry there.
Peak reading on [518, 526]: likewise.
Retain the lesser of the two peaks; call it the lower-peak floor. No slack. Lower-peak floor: 7.45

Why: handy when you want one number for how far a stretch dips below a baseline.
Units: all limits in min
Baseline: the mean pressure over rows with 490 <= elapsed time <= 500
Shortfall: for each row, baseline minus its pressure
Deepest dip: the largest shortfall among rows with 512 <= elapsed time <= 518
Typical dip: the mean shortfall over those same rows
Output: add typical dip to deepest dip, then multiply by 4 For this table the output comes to 1.2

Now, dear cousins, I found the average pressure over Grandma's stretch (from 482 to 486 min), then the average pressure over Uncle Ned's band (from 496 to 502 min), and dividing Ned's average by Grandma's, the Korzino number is 1.00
